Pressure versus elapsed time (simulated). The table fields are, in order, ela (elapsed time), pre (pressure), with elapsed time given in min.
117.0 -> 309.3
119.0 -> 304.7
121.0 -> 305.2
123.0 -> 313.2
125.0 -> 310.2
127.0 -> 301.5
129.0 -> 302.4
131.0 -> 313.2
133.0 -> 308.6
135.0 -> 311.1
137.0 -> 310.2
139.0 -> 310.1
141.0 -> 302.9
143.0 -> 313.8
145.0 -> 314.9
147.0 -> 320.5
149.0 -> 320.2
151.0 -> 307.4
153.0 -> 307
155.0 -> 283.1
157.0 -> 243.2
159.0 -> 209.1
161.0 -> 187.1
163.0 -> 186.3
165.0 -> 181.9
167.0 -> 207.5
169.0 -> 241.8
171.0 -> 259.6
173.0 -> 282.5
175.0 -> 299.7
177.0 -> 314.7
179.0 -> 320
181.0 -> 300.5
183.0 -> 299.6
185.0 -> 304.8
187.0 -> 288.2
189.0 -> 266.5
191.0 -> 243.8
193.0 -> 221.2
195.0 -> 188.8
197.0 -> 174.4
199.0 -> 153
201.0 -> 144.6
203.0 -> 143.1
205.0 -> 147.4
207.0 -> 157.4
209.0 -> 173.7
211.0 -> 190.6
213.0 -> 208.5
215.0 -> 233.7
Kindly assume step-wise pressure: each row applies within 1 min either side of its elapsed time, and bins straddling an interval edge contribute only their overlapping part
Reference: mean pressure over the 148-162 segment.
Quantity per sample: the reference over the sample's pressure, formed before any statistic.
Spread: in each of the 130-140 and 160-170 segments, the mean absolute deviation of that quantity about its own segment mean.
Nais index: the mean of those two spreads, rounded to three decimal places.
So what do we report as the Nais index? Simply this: 0.061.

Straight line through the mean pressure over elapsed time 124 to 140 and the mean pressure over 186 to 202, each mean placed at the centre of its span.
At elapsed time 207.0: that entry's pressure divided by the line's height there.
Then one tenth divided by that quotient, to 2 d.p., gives 0.12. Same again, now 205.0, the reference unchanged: 0.13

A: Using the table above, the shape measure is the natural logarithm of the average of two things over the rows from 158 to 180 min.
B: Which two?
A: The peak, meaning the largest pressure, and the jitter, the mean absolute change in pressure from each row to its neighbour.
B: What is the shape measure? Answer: 5.13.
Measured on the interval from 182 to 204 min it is 5.08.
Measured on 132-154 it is 5.09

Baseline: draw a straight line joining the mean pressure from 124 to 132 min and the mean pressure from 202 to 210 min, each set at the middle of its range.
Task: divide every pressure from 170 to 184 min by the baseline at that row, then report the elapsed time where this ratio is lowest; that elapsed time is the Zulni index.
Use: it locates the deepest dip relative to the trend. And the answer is 171.0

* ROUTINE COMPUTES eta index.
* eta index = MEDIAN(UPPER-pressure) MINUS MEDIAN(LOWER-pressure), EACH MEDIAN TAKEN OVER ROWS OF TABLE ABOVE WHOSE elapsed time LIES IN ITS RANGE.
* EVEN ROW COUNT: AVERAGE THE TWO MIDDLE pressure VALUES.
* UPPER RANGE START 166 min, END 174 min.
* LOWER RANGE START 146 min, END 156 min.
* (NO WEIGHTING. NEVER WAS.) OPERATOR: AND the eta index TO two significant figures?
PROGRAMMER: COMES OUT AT -57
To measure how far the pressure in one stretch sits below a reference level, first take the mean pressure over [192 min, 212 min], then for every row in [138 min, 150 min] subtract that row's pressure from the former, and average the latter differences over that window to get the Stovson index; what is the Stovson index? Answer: -144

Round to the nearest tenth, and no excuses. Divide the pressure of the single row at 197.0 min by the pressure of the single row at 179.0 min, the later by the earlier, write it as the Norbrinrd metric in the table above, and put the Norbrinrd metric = 0.5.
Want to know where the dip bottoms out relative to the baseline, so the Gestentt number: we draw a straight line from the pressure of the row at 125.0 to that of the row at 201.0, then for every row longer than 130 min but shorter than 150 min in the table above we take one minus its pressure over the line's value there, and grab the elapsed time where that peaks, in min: 133.0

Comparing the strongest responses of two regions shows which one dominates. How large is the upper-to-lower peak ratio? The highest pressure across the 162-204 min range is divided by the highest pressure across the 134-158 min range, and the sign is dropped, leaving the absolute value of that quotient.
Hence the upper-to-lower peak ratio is 1.00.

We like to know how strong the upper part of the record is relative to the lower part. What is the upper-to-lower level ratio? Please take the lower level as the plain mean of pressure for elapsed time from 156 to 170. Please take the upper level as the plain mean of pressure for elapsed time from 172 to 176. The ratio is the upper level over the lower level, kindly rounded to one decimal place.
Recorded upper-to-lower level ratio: 1.4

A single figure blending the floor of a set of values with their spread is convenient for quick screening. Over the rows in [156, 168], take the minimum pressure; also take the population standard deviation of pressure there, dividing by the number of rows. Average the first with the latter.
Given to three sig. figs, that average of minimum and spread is 101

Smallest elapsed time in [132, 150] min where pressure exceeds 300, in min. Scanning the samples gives 133.0 min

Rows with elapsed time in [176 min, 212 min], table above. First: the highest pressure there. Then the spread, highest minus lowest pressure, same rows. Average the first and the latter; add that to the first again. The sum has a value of 568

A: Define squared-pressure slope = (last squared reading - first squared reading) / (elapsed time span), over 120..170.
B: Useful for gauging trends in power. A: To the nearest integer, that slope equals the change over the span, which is -722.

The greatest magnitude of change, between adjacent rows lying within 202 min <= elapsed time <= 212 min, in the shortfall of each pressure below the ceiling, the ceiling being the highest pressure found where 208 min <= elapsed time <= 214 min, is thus 17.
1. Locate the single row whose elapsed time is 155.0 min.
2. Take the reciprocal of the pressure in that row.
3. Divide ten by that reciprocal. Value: 2831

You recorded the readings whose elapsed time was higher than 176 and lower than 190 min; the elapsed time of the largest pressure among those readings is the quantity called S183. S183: 179.0 min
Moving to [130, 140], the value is 131.0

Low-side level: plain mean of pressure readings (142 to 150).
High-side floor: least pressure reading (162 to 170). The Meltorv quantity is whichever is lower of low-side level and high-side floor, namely 182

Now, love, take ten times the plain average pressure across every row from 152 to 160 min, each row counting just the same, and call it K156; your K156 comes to 2606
